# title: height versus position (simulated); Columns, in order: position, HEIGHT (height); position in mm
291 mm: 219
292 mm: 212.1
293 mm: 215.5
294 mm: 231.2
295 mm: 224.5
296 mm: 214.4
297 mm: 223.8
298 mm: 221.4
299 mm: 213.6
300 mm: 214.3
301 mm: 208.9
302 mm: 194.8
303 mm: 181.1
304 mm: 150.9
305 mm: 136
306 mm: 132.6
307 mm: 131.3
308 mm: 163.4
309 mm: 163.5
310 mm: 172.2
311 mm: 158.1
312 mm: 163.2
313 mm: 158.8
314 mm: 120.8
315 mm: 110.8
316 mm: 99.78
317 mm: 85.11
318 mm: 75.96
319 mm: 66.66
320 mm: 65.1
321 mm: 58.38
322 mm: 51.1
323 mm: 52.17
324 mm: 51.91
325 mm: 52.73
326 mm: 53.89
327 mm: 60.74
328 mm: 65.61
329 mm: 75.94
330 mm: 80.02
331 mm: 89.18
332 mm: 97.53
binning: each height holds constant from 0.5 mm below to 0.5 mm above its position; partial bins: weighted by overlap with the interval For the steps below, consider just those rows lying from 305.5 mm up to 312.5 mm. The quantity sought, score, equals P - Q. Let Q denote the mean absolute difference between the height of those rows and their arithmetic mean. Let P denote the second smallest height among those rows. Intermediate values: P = 132.6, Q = 13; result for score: 119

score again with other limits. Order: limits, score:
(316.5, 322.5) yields 49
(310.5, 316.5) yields 86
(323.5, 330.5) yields 43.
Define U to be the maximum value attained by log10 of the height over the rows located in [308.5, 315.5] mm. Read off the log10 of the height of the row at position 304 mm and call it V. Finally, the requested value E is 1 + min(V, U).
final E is 3.18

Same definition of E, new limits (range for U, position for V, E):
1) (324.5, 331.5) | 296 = 2.95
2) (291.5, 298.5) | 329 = 2.88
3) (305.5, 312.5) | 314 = 3.08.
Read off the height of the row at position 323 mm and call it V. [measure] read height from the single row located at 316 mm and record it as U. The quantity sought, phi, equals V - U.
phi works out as -48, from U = 99.78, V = 52.17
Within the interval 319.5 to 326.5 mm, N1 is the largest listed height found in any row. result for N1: 65.1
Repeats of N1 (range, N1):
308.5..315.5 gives 172.2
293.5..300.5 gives 231.2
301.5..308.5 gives 194.8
